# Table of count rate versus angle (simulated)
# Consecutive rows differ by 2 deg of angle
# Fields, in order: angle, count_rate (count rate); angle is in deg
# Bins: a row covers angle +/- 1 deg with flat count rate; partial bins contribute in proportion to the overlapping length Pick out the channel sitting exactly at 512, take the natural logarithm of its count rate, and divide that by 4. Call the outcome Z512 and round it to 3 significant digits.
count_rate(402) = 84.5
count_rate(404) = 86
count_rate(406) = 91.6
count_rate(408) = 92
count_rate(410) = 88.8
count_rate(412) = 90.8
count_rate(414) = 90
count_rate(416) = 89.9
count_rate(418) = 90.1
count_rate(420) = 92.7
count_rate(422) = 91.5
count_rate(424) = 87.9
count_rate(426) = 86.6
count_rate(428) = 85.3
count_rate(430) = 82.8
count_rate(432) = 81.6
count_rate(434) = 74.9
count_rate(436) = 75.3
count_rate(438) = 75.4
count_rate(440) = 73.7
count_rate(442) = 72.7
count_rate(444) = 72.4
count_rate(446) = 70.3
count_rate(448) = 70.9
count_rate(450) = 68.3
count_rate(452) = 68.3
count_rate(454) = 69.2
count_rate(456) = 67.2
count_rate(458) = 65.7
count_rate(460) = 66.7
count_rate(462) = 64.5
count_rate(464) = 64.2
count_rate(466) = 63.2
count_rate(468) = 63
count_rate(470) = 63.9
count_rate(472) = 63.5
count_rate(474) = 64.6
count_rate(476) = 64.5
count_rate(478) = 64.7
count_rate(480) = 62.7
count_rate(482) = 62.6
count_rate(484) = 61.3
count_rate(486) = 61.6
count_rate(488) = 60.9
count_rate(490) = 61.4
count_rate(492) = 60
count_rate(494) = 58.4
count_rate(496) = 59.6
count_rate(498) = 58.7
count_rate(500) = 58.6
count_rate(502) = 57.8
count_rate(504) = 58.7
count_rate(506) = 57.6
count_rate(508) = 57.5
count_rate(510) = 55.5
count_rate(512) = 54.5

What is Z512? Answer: 1.00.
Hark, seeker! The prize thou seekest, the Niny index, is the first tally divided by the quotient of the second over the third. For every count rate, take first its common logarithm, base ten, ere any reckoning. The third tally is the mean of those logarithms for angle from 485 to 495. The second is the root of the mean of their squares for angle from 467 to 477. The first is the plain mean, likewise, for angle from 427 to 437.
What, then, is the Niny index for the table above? 1.88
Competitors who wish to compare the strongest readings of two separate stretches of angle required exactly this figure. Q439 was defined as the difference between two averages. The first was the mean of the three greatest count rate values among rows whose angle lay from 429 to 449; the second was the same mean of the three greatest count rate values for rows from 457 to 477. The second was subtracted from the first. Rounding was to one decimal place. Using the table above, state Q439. 14.3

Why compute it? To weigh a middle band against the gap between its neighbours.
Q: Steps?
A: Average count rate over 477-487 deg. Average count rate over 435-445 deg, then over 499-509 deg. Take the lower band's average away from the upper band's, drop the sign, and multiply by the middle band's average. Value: 993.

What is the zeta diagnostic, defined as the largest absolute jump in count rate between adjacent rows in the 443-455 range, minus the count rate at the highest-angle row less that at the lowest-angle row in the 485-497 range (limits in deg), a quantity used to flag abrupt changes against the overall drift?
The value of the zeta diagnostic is 4.6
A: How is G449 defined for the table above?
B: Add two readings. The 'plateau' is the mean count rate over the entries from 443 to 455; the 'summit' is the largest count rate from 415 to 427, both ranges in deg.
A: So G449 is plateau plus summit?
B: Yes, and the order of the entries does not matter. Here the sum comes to 163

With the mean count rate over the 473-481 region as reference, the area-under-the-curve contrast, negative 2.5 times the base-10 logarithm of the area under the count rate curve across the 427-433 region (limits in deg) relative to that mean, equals -2.23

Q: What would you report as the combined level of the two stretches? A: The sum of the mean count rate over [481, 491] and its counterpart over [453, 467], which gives 127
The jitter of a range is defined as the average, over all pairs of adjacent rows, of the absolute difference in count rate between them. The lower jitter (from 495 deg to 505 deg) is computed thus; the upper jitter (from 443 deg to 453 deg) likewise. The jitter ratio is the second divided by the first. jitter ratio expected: 2.0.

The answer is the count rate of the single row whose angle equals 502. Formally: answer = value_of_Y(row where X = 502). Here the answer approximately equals 57.8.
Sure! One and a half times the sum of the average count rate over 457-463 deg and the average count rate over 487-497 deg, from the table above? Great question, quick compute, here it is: 189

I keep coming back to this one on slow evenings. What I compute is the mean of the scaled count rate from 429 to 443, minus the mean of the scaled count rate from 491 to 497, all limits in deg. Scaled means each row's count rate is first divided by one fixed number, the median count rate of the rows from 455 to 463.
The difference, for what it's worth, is 0.26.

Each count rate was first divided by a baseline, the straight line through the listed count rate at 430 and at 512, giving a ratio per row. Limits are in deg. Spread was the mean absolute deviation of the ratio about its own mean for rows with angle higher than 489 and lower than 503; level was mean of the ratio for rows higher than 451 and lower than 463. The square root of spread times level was 0.095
